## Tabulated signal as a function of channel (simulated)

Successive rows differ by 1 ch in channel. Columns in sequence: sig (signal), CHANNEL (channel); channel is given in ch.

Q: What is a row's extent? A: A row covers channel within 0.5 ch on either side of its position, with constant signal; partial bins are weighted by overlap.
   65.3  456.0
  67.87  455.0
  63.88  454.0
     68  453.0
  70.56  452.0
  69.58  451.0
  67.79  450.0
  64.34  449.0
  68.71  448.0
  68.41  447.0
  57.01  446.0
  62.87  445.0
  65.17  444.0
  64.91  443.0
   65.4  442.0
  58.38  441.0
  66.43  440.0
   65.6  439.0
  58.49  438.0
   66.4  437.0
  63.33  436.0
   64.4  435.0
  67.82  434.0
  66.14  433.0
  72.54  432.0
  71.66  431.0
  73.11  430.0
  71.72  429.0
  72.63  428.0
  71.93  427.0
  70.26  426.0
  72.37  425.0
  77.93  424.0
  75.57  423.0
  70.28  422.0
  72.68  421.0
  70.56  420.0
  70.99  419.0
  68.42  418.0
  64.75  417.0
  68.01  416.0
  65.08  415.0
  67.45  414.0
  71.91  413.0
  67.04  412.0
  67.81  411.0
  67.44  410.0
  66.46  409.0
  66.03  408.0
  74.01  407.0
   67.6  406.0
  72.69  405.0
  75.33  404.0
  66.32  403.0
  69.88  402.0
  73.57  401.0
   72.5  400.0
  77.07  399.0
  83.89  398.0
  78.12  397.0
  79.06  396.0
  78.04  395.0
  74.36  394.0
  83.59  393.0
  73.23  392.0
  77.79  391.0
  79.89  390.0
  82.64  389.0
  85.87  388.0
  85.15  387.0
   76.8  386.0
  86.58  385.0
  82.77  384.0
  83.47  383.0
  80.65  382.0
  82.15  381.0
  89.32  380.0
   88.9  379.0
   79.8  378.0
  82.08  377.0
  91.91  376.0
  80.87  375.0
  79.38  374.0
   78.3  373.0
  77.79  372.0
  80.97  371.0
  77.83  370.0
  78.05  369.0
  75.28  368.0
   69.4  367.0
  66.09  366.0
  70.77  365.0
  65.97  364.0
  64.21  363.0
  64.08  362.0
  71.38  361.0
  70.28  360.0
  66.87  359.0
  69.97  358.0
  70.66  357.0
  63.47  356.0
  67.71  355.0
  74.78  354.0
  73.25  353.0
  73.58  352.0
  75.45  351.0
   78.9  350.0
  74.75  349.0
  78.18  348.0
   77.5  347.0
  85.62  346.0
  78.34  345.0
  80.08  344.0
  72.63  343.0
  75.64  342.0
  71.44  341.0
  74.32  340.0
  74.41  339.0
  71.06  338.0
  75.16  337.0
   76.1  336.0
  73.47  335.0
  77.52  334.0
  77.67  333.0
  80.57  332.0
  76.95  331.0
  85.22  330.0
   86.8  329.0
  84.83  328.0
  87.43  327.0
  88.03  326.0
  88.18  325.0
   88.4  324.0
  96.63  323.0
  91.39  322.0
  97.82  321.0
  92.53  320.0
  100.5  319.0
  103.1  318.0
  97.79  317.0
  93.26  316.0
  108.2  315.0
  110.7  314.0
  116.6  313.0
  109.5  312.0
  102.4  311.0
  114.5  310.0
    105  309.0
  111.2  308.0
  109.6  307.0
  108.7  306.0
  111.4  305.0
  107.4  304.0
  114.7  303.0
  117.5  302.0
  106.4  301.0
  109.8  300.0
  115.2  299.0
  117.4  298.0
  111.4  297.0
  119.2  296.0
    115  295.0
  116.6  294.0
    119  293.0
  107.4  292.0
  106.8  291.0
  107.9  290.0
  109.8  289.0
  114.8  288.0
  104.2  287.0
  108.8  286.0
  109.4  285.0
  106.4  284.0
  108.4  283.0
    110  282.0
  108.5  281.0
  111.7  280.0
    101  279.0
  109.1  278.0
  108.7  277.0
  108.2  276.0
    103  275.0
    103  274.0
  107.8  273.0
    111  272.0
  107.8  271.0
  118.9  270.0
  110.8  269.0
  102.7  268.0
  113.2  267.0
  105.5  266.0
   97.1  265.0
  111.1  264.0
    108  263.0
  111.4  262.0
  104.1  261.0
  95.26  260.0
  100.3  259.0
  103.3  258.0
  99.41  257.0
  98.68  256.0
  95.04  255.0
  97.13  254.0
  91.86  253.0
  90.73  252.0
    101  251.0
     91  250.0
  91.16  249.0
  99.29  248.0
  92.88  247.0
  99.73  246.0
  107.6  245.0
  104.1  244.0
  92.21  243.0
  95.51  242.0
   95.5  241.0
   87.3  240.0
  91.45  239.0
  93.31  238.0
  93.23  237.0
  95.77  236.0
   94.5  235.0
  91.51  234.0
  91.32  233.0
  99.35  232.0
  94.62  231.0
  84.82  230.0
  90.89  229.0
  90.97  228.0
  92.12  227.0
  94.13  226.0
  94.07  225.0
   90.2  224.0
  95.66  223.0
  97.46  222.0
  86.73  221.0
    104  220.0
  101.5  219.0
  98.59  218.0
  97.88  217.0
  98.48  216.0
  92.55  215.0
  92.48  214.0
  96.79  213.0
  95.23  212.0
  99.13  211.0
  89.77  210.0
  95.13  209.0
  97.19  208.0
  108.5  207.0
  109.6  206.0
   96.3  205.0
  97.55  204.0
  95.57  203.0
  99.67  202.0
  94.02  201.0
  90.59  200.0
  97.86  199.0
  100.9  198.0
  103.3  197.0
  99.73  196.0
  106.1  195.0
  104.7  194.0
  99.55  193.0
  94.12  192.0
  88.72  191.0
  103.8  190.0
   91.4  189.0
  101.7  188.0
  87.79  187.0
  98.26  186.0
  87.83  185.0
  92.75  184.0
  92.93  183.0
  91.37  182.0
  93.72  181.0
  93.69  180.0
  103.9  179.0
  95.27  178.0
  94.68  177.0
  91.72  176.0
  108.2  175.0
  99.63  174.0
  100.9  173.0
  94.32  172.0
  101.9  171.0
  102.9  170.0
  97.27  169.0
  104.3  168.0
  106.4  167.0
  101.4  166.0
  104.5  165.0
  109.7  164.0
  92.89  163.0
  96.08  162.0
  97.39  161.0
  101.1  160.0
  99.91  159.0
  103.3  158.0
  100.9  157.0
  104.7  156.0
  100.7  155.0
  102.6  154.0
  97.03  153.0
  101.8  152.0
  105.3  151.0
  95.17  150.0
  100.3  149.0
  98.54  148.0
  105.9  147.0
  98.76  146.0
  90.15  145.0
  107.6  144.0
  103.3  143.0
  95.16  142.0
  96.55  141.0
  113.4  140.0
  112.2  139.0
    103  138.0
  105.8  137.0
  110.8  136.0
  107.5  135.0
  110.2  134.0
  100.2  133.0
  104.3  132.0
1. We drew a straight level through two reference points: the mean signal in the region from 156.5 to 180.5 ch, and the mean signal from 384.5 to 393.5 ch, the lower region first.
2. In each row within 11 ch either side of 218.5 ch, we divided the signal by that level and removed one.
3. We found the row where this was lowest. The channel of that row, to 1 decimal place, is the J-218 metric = 221.0 ch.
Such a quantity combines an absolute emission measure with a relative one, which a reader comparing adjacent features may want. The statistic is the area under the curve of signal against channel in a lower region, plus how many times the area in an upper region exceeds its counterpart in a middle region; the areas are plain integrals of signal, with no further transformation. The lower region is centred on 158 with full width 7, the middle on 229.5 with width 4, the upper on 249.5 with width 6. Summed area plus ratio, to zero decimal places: 710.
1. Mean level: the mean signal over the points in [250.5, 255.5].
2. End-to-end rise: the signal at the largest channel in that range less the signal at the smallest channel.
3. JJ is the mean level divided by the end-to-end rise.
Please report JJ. -16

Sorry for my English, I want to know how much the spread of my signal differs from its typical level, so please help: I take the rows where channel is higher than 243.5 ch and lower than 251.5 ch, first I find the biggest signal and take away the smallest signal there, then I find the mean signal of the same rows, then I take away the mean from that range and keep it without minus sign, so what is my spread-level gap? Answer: 82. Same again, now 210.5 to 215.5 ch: 89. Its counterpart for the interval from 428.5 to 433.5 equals 64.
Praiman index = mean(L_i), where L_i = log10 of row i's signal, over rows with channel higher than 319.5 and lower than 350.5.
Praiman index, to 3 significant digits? 1.91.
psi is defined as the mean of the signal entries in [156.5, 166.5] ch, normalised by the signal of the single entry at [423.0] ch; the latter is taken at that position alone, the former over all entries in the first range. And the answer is 1.3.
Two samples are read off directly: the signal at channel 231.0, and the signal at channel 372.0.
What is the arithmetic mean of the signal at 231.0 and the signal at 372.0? 86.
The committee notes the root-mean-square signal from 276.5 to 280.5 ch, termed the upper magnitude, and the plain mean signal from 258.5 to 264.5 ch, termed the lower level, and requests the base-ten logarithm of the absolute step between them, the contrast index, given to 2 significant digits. 0.43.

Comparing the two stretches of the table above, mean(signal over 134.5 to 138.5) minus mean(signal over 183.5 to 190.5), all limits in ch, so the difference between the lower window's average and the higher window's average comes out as 12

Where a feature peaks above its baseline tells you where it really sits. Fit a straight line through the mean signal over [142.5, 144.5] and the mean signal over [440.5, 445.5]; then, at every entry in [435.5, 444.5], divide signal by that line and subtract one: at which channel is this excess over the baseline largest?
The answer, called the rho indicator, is 440.0 ch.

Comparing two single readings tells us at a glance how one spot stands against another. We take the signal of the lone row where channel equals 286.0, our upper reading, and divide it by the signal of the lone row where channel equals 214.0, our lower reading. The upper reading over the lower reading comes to 1.18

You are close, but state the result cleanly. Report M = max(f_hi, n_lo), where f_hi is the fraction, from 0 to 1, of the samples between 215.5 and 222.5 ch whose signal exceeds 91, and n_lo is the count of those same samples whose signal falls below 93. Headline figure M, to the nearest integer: 1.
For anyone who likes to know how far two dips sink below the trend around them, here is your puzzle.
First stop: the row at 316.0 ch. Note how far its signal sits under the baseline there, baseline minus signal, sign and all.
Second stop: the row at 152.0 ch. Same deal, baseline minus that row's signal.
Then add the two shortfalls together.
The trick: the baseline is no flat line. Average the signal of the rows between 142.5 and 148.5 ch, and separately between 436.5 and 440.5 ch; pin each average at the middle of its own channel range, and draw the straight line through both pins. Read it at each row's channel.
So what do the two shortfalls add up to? -16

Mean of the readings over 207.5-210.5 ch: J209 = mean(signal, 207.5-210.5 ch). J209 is 94.0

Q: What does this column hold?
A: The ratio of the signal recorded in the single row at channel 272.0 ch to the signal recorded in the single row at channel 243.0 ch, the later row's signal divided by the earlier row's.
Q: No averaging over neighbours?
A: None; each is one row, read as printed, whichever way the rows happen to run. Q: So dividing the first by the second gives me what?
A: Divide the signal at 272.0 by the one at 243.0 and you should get 1.20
